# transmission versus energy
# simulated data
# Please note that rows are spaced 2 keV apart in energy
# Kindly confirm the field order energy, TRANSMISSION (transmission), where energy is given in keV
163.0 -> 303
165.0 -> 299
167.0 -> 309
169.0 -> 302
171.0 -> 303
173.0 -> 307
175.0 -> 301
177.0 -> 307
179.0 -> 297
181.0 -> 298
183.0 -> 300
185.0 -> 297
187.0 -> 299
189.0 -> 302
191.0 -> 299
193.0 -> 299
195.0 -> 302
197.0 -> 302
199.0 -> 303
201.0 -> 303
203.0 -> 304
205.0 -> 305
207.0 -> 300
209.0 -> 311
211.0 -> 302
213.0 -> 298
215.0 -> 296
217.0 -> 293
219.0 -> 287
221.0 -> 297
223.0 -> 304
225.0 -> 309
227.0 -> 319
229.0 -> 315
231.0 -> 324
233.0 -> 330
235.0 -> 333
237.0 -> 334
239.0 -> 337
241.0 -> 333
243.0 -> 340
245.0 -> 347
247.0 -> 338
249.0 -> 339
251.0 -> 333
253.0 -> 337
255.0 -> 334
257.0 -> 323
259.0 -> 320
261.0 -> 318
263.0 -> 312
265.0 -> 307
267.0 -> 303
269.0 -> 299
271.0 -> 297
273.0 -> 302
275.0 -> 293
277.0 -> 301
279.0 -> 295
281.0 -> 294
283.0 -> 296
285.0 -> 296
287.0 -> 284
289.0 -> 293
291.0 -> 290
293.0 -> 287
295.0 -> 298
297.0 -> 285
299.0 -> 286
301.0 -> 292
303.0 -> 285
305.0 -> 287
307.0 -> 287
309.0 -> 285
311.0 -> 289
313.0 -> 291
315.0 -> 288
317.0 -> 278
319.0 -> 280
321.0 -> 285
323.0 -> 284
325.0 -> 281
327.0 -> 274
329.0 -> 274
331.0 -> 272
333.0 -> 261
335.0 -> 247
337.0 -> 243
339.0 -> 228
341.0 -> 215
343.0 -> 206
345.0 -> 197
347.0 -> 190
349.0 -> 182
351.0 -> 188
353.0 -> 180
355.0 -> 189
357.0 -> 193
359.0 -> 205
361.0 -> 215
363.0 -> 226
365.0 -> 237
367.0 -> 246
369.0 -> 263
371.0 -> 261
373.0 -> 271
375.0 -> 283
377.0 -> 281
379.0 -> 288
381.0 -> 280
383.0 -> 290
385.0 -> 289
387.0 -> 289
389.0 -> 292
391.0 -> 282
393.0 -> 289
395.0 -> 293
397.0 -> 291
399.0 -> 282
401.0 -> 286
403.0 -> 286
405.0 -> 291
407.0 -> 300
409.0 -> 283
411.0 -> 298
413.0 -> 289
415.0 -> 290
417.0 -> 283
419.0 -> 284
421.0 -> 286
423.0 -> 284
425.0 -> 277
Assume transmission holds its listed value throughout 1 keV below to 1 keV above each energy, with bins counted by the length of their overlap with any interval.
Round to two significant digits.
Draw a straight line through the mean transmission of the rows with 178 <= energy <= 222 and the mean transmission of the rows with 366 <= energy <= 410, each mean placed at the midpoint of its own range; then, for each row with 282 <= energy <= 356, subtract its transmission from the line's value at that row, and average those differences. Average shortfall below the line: 27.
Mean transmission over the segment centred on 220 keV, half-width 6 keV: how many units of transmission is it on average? 298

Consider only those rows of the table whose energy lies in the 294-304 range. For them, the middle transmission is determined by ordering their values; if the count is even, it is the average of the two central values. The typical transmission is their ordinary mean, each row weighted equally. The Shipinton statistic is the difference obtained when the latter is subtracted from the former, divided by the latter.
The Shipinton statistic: -0.0111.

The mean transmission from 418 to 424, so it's 285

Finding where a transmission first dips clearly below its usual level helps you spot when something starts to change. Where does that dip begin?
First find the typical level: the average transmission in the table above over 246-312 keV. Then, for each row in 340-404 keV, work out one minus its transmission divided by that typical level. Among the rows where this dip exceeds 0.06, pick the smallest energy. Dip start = 341.0 keV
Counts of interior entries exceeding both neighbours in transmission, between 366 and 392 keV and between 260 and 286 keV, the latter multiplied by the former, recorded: 10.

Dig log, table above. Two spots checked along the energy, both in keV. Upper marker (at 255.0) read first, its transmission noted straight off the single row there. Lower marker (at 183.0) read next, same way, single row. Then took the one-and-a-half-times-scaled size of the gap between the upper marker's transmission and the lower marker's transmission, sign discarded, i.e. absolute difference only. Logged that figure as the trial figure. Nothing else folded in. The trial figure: 51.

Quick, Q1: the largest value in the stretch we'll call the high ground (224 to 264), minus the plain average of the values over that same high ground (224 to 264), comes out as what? 18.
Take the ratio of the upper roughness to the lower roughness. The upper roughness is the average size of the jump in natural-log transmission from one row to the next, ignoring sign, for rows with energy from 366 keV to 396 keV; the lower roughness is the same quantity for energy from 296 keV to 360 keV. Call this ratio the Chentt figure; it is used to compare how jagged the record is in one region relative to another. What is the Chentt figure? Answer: 0.92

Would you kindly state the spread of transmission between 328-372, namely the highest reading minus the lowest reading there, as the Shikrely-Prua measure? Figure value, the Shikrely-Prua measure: 94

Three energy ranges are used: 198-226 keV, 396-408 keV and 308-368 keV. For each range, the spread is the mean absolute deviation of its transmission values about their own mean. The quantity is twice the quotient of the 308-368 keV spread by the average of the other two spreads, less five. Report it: 9.6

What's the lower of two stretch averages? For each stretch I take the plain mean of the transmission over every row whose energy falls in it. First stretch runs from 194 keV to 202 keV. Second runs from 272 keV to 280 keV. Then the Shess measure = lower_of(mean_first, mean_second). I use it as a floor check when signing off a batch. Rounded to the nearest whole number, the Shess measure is 298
